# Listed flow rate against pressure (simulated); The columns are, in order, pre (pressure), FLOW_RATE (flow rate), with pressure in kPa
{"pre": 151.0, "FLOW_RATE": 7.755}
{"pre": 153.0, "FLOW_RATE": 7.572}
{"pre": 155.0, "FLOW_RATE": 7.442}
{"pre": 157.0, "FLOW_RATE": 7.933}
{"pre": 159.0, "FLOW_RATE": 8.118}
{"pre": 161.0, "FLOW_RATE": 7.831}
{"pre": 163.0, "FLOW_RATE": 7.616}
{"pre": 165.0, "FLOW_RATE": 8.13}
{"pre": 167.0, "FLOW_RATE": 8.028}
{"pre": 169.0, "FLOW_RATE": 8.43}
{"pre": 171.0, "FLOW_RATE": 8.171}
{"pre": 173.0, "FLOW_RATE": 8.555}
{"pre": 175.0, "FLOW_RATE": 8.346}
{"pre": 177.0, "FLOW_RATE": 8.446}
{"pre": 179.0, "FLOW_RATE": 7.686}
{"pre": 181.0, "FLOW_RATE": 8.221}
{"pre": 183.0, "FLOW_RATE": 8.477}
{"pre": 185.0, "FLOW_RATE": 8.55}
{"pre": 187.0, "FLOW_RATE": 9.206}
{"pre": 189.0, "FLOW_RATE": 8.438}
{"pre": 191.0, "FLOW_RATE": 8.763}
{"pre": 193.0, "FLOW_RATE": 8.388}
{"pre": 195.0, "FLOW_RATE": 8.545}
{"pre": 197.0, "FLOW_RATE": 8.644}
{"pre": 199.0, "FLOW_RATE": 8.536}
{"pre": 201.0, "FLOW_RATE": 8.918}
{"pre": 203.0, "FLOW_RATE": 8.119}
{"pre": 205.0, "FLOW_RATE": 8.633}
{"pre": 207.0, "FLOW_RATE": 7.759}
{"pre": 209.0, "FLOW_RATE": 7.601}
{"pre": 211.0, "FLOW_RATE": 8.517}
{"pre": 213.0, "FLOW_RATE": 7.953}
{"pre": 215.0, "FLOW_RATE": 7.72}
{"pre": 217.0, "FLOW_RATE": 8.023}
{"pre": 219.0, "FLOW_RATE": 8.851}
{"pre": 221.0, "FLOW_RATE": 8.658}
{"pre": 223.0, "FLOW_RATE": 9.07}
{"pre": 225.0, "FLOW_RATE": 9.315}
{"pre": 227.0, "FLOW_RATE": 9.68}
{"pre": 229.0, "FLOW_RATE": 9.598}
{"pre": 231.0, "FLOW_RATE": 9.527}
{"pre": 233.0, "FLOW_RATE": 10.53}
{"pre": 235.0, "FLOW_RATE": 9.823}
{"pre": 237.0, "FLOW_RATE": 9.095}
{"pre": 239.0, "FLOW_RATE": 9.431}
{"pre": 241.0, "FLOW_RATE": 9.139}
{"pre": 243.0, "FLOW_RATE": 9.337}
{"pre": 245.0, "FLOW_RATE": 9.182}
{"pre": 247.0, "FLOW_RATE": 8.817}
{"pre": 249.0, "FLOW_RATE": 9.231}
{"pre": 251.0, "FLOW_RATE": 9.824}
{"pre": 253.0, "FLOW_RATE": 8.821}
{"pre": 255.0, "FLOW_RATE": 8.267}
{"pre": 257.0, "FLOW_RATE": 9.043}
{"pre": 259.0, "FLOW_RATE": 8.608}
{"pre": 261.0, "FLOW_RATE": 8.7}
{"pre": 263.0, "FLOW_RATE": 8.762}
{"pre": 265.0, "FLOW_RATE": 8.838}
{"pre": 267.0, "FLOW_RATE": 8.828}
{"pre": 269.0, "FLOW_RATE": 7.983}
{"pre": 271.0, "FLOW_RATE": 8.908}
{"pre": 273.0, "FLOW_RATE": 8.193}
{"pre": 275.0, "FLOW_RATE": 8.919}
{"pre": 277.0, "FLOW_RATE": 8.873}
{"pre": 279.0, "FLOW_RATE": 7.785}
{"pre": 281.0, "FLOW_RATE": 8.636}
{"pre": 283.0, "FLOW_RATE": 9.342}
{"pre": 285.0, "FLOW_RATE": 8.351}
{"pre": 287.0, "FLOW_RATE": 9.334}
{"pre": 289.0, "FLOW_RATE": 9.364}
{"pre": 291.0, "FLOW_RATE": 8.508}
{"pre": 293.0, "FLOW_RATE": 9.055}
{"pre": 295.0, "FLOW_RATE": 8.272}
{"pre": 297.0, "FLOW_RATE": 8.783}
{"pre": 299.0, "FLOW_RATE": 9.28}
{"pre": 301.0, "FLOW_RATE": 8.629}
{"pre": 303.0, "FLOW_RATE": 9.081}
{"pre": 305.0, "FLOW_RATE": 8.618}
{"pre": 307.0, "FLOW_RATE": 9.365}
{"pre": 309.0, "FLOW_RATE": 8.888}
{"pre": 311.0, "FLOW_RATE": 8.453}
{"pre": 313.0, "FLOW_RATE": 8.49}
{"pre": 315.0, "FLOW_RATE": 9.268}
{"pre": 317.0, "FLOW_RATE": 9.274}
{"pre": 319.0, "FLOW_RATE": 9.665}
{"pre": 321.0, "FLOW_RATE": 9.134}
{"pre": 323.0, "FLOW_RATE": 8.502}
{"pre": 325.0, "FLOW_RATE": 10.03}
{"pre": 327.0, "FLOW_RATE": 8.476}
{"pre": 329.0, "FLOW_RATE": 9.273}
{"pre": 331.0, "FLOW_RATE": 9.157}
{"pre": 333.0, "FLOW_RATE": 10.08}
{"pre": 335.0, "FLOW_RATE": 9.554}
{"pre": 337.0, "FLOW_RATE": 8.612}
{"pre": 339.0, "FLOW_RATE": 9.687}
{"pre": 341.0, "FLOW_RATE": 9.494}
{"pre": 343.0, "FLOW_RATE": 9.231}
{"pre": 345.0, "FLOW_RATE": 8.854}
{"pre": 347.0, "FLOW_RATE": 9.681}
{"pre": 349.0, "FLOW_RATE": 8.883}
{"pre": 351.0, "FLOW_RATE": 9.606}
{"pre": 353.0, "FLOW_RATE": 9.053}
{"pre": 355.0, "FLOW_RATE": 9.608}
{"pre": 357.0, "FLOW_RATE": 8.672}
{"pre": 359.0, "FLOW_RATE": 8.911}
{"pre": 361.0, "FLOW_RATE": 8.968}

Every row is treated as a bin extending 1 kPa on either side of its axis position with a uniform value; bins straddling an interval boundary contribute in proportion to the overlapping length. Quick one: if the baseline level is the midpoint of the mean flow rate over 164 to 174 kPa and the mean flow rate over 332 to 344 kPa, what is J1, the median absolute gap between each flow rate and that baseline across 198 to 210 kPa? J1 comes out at 0.53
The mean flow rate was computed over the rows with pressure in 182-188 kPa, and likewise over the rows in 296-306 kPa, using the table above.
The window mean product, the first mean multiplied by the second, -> 78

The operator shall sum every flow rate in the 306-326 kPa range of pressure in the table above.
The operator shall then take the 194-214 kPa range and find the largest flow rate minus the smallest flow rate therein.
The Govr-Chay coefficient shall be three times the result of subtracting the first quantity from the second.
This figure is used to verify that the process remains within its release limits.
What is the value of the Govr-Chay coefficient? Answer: -269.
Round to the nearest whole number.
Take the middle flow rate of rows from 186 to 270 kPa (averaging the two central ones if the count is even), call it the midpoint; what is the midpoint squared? 78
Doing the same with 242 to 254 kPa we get 85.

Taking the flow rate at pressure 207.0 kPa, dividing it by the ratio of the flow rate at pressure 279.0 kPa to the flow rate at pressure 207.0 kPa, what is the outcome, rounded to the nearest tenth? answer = 7.7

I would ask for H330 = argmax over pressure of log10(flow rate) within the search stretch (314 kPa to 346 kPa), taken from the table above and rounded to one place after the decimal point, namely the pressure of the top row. 333.0 kPa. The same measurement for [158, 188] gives 187.0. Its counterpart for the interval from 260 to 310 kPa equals 307.0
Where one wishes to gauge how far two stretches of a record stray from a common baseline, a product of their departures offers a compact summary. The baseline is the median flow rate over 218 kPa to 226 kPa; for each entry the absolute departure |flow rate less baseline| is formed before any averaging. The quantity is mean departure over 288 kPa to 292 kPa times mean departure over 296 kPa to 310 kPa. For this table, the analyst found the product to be 0.11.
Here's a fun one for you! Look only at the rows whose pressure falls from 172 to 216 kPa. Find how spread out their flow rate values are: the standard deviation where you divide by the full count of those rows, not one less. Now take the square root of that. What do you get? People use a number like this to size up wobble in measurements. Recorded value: 0.64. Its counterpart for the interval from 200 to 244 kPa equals 0.87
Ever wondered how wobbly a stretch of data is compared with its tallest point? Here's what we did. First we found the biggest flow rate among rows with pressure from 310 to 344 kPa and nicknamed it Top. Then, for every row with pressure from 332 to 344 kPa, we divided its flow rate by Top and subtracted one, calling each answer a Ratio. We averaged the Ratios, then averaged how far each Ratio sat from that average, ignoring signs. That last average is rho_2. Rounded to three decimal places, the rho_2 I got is 0.034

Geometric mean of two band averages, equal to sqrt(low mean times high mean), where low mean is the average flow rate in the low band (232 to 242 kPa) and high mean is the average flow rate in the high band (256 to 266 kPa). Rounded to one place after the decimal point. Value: 9.2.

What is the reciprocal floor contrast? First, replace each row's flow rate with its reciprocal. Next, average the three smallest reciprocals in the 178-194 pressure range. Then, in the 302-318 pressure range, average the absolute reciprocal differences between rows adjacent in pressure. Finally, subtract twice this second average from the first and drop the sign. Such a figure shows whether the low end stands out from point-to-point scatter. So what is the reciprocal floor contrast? 0.103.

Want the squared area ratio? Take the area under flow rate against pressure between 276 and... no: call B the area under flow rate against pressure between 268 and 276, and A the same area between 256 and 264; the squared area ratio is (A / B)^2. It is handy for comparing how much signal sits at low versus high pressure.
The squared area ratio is 1.07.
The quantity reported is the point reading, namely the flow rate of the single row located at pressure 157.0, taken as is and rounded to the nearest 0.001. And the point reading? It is 7.933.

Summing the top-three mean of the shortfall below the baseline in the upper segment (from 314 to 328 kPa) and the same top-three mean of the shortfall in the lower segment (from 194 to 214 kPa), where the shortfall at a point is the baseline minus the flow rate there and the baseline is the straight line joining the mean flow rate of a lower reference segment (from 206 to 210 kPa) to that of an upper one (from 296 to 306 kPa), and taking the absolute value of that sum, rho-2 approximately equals 0.40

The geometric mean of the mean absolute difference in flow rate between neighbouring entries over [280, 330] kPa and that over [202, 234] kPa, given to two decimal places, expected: 0.54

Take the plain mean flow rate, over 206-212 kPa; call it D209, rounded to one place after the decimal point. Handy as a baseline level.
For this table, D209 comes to 8.0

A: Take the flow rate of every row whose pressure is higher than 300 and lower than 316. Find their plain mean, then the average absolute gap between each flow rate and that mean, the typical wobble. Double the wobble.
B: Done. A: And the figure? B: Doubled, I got 0.60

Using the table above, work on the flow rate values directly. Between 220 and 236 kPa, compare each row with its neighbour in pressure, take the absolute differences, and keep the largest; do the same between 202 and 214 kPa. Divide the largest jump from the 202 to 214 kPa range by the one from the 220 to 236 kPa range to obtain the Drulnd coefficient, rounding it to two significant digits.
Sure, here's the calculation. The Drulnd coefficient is 0.91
